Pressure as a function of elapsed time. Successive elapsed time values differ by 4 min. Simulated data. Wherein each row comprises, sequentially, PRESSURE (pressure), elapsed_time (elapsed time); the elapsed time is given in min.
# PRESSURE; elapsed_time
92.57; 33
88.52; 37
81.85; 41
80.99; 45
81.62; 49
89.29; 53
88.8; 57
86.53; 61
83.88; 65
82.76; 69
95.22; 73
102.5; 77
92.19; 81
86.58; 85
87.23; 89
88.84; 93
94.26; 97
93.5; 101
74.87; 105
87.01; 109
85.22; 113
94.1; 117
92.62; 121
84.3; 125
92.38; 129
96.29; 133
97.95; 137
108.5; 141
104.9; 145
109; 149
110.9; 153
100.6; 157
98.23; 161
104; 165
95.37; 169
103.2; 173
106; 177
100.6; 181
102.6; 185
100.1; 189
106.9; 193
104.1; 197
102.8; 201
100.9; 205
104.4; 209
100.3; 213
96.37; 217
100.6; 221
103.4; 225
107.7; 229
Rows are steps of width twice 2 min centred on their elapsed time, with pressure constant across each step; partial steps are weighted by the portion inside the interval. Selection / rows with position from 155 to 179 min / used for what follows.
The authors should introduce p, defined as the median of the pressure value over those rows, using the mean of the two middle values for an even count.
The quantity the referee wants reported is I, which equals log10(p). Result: 2.01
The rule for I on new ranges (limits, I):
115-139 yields 1.97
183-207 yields 2.01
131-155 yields 2.03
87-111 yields 1.94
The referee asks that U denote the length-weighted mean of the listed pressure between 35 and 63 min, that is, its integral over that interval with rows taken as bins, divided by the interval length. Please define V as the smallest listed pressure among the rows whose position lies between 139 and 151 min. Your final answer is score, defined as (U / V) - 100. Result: -99.2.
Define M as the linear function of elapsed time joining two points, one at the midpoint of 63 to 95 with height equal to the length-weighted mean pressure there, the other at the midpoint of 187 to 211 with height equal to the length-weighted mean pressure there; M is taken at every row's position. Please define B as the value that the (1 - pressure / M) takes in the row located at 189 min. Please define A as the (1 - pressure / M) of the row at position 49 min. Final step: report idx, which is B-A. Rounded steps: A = 0.057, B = 0.02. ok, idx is -0.04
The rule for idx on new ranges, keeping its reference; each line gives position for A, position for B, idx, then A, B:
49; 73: -0.12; 0.057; -0.07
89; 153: -0.17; 0.042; -0.13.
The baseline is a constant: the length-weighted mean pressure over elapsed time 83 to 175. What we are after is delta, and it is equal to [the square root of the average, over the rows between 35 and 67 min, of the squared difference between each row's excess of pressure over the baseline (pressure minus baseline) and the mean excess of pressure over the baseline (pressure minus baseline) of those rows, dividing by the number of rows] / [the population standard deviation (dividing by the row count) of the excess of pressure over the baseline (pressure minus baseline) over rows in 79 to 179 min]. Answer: 0.4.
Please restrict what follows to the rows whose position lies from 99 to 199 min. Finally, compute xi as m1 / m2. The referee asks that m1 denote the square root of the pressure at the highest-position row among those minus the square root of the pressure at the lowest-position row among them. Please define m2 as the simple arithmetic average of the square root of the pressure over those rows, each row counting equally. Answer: 0.05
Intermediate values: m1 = 0.5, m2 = 9.9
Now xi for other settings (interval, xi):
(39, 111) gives 0.03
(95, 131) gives -0.01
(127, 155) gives 0.09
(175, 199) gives -0.01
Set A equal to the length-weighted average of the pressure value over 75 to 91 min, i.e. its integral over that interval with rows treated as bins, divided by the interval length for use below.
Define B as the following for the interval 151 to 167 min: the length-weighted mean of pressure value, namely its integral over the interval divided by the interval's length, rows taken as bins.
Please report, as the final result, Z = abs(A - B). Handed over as 11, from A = 92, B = 103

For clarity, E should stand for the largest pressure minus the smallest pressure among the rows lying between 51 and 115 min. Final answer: 28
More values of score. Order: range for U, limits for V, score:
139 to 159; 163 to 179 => -98.9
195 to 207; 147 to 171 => -98.9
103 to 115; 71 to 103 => -99.0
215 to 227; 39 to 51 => -98.8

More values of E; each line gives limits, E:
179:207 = 7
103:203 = 36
